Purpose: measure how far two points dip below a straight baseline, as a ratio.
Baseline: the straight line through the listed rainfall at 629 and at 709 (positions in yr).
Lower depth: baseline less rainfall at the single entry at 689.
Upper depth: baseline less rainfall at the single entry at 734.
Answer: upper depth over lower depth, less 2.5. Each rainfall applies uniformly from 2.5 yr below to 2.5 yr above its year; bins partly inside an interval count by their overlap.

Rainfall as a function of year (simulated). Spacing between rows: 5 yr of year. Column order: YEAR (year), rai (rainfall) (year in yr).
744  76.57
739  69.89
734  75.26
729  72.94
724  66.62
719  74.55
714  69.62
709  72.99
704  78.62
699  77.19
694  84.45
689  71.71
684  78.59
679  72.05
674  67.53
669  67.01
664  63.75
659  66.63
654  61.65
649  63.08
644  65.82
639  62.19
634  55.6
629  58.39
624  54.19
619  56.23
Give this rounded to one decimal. -3.5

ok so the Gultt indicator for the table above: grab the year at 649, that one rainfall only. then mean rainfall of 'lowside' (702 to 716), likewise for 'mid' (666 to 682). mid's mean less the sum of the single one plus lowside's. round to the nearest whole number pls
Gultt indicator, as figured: -68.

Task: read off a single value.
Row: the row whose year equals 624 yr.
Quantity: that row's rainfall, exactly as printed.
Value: 54.19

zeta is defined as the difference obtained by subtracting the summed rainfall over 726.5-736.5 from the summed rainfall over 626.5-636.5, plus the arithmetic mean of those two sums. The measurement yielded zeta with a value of 97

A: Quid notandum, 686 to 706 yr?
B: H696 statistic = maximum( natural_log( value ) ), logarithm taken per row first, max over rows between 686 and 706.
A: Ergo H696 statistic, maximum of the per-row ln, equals 4.44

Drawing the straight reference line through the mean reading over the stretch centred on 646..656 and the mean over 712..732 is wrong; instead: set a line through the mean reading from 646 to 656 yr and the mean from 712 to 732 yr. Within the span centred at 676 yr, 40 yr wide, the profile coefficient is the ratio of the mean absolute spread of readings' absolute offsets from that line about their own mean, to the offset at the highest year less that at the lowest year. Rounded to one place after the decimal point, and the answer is 0.3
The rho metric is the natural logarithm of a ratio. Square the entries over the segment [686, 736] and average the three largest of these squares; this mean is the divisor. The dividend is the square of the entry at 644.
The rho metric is -0.39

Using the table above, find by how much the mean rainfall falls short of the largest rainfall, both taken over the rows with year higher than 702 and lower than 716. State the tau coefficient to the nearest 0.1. 4.9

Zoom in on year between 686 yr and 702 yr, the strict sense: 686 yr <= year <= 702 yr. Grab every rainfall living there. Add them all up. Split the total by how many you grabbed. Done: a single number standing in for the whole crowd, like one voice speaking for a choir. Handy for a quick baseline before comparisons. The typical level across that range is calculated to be 78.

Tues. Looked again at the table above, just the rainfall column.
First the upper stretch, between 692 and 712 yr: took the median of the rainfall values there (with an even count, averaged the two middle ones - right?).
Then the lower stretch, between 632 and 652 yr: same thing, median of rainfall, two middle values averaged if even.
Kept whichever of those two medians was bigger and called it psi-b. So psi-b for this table 78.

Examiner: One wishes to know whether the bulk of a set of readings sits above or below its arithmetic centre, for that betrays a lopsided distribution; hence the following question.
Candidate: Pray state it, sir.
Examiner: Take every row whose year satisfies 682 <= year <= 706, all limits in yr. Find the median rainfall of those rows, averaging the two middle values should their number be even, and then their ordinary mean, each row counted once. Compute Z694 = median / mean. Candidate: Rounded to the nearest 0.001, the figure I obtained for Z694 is 1.006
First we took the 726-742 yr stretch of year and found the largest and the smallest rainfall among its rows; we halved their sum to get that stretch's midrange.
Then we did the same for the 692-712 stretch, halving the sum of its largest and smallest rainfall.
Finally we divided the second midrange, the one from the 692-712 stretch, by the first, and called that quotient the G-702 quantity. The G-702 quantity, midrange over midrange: 1.08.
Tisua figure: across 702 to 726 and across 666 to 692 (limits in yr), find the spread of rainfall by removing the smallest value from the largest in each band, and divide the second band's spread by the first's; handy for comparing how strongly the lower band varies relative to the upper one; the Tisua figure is 1.0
